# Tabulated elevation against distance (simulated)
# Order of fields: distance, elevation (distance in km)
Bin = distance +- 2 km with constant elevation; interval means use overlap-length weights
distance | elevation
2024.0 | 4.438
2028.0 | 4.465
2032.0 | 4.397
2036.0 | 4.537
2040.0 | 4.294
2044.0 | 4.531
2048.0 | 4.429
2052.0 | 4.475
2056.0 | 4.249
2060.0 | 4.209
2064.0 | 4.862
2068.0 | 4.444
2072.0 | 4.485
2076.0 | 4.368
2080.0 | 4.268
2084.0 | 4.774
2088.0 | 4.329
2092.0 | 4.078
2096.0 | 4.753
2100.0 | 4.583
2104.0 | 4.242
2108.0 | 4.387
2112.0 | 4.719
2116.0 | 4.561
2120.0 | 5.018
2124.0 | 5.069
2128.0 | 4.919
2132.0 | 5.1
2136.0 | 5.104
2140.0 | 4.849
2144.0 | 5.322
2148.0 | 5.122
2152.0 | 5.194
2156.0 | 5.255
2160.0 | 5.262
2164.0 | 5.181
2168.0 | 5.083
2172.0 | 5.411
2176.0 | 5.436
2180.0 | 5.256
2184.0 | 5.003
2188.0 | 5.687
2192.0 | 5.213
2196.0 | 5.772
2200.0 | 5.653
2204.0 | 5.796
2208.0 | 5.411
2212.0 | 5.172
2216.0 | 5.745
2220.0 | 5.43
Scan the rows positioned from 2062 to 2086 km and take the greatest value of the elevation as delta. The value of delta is 4.862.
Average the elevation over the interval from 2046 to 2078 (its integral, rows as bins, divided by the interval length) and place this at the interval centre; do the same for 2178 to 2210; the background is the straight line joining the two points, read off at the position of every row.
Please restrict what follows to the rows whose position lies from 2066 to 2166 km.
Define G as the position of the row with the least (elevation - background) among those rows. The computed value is 2092.0 km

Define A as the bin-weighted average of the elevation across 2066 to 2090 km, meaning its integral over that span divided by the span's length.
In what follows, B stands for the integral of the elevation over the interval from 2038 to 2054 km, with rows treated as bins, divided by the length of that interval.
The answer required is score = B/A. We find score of 1.00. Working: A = 4.44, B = 4.43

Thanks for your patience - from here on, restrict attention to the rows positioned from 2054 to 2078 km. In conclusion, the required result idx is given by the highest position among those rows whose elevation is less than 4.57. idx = 2076.0 km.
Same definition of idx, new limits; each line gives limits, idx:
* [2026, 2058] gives 2056.0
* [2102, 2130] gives 2116.0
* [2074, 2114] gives 2108.0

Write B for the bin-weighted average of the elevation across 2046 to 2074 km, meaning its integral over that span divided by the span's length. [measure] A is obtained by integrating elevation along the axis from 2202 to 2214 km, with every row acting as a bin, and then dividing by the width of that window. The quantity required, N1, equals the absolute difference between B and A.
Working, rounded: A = 5.5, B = 4.45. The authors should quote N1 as 1.0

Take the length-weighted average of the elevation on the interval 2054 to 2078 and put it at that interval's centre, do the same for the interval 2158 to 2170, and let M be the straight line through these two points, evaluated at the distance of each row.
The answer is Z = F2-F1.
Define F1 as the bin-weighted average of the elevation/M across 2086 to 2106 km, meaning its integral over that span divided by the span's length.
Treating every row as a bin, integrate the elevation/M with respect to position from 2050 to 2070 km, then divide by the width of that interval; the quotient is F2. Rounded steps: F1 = 0.94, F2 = 1.01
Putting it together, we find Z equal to 0.07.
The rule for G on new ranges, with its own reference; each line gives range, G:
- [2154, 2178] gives 2168.0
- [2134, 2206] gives 2184.0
